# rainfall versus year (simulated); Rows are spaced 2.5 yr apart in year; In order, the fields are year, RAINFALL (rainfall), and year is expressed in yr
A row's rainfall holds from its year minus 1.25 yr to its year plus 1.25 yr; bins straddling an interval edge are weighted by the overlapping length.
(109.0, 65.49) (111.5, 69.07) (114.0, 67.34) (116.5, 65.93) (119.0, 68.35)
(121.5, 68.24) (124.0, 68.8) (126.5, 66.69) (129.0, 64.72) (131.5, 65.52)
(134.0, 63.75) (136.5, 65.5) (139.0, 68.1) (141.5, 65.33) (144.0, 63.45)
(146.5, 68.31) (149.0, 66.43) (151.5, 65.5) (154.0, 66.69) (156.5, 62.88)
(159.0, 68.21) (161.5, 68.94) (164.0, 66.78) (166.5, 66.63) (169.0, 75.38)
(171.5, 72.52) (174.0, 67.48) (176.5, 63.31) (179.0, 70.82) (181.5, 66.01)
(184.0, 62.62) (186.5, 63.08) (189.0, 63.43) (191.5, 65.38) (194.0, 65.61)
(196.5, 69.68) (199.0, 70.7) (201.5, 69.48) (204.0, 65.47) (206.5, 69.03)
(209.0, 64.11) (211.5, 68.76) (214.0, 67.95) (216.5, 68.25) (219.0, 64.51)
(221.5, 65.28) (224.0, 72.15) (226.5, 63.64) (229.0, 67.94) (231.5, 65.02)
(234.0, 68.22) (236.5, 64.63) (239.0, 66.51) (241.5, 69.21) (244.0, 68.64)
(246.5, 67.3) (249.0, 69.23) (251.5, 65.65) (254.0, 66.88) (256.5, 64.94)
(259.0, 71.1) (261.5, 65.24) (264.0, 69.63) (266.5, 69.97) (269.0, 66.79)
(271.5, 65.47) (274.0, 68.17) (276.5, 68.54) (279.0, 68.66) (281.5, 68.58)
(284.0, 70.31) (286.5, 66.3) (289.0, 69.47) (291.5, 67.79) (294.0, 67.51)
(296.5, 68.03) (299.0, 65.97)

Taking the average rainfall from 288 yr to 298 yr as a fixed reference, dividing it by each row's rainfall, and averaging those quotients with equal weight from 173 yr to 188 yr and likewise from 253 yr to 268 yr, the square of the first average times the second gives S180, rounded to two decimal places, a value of 1.09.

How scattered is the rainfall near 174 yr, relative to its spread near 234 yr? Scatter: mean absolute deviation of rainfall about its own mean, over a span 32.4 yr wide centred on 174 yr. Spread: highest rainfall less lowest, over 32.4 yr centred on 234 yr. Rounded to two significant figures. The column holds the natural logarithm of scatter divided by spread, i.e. -1.0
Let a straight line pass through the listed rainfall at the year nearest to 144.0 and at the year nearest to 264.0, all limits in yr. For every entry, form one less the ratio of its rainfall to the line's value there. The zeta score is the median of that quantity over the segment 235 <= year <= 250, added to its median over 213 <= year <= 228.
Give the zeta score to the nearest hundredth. 0.02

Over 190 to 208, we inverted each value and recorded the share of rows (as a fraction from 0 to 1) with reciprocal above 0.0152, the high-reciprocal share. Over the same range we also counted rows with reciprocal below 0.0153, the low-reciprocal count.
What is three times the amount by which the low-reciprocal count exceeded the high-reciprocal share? 20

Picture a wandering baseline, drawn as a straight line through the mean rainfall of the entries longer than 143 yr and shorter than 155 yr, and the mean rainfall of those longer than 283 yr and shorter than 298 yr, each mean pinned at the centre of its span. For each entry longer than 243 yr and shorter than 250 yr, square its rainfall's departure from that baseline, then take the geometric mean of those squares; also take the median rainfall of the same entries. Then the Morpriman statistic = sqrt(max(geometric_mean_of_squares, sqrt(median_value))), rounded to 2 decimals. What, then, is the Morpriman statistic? 2.88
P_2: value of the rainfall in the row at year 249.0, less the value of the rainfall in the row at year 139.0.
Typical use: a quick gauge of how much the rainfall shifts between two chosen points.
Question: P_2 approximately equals 1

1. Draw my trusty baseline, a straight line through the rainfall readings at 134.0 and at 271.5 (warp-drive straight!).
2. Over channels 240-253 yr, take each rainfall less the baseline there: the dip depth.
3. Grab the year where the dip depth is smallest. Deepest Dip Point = 251.5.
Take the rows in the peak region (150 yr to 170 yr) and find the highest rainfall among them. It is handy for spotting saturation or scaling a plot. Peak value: 75.38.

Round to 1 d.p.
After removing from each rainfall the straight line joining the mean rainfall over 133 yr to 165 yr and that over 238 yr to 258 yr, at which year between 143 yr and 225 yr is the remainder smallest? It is 184.0 yr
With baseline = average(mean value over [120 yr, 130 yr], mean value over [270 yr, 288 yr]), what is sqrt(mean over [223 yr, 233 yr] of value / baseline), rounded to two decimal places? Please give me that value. 1.00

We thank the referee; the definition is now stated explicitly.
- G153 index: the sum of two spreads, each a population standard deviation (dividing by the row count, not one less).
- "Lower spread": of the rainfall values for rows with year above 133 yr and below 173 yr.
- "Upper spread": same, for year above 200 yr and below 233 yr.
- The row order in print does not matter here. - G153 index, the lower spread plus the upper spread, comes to 5.6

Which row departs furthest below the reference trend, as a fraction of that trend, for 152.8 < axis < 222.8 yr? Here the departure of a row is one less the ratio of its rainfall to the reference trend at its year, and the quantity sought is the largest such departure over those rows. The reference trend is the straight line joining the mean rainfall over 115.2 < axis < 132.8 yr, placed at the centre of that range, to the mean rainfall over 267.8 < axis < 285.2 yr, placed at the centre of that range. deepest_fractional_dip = 0.070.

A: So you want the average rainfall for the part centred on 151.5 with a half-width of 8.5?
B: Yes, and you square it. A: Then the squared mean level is 4346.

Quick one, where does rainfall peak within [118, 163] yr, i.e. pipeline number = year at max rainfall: 161.5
